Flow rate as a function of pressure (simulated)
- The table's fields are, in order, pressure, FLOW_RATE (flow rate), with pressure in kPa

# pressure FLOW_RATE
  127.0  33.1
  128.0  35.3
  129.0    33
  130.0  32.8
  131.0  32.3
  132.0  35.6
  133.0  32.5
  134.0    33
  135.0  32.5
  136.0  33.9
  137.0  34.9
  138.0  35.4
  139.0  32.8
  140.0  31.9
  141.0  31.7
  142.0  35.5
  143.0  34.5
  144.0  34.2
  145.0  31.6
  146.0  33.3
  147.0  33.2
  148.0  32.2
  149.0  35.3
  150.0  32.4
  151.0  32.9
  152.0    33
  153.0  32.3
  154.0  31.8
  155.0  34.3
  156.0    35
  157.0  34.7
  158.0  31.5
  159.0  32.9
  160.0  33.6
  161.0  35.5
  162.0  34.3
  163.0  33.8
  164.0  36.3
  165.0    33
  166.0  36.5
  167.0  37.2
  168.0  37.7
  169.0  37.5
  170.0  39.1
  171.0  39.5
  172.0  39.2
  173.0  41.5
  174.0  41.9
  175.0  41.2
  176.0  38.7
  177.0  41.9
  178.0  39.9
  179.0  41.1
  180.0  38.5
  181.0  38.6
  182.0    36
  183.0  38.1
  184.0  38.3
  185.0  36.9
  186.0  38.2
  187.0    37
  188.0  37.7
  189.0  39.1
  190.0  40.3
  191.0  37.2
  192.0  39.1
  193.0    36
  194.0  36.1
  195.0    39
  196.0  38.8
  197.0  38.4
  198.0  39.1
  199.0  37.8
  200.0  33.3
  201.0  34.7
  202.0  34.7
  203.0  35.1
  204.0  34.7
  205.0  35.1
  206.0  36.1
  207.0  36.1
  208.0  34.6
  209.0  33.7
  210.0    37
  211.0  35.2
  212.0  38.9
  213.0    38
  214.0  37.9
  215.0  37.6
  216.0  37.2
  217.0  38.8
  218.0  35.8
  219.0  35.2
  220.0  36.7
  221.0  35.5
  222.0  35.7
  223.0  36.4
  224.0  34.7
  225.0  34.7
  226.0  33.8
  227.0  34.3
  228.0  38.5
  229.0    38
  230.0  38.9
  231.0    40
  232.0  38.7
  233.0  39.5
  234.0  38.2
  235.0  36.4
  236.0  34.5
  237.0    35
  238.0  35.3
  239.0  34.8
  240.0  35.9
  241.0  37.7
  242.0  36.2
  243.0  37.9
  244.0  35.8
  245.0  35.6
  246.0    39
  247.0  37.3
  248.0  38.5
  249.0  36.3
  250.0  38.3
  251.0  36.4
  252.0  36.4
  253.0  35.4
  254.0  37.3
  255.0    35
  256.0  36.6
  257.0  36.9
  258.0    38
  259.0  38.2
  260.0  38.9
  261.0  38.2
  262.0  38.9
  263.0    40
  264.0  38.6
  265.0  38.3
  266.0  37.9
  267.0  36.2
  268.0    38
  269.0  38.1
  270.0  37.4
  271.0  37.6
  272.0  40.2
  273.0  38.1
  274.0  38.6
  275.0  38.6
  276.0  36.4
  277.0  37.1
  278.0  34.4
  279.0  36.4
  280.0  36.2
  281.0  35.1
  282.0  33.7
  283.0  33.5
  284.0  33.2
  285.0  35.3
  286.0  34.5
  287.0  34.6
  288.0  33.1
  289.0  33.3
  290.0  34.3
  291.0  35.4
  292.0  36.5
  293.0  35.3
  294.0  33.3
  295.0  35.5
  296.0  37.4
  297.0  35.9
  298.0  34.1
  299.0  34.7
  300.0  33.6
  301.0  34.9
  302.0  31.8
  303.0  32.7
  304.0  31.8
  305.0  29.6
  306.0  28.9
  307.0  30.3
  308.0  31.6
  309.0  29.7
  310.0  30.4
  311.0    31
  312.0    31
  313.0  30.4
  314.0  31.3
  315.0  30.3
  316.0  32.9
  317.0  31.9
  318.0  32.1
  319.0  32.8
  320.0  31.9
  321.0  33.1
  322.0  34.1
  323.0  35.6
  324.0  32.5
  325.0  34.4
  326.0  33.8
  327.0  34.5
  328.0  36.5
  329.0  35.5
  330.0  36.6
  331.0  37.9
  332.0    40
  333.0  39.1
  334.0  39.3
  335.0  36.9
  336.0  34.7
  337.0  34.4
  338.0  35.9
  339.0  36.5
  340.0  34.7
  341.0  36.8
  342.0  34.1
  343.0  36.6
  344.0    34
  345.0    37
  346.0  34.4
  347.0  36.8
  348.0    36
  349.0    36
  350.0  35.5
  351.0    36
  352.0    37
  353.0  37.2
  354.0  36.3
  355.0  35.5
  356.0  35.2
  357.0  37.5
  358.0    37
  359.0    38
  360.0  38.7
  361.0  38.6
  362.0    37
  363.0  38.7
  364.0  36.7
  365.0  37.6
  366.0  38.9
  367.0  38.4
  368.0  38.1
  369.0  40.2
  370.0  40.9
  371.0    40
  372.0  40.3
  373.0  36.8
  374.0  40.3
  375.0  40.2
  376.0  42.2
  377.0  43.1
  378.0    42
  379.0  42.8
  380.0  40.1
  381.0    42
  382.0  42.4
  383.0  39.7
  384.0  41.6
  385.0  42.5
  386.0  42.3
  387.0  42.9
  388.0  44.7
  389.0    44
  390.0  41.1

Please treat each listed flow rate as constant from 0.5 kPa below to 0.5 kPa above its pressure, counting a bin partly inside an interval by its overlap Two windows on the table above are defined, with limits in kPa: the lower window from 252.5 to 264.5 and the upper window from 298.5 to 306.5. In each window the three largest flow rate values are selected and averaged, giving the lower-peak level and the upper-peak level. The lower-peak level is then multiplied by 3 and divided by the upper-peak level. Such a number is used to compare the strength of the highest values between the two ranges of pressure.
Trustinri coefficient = 3.4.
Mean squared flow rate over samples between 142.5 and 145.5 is 1119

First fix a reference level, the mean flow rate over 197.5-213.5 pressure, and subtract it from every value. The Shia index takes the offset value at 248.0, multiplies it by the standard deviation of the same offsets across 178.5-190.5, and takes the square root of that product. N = 1.9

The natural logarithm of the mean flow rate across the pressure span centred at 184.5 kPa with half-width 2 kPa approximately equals 3.63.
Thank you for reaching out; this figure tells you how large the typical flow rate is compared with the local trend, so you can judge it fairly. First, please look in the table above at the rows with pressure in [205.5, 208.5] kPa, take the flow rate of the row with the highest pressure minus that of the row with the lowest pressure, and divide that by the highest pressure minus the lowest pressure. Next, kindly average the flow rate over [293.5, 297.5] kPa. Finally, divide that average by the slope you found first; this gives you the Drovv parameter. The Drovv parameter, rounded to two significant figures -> -47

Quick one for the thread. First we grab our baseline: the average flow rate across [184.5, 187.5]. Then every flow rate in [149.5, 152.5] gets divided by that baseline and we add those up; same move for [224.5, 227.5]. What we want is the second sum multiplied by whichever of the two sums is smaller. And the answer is 7.2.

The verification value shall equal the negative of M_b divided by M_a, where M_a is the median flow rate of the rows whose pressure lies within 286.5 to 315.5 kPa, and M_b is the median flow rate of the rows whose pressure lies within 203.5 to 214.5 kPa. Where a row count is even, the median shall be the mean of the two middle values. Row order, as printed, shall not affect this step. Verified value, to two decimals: -1.09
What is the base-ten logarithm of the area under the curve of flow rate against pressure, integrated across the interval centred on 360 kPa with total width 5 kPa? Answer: 2.28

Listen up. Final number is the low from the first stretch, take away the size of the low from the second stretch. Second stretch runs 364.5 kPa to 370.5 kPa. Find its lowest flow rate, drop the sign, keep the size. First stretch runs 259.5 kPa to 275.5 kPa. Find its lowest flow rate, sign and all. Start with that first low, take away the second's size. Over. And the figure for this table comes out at -1.4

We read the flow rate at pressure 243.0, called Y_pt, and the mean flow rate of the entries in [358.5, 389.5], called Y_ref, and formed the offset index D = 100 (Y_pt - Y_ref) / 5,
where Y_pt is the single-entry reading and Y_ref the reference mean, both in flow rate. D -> -50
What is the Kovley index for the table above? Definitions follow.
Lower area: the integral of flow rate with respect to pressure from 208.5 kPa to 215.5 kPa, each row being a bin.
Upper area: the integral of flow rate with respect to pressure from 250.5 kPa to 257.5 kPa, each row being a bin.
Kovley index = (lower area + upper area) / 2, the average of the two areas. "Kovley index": 256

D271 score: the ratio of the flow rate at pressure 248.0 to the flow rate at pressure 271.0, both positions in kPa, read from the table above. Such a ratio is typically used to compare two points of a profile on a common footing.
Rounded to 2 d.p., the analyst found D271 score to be 1.02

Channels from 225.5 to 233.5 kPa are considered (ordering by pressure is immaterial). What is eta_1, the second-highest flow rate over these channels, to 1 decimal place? 39.5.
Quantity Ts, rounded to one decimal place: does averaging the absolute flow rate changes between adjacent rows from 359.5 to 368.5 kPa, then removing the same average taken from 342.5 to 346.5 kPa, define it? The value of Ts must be -1.7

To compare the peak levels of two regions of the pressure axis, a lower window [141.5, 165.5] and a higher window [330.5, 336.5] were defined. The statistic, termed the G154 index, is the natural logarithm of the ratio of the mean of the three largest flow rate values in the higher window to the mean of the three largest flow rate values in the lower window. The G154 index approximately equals 0.10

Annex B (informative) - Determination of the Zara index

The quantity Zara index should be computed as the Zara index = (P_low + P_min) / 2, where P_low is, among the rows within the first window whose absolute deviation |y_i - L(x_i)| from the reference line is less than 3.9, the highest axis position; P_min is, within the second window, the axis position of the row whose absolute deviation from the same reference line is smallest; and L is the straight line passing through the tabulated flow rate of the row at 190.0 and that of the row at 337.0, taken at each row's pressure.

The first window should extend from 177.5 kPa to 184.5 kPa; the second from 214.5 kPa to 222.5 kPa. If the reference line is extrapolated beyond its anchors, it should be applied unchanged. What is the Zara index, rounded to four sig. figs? 200.5 kPa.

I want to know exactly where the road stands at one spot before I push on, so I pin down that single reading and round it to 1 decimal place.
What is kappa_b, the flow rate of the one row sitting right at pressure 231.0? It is 40.0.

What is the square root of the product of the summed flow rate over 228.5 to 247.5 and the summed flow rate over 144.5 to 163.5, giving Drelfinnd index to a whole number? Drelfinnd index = 668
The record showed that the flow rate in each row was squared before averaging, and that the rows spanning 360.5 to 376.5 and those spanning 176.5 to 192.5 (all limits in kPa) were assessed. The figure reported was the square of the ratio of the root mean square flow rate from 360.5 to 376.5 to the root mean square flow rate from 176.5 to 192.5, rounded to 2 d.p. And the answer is 1.02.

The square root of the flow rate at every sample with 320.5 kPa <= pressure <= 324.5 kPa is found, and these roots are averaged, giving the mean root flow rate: 5.82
